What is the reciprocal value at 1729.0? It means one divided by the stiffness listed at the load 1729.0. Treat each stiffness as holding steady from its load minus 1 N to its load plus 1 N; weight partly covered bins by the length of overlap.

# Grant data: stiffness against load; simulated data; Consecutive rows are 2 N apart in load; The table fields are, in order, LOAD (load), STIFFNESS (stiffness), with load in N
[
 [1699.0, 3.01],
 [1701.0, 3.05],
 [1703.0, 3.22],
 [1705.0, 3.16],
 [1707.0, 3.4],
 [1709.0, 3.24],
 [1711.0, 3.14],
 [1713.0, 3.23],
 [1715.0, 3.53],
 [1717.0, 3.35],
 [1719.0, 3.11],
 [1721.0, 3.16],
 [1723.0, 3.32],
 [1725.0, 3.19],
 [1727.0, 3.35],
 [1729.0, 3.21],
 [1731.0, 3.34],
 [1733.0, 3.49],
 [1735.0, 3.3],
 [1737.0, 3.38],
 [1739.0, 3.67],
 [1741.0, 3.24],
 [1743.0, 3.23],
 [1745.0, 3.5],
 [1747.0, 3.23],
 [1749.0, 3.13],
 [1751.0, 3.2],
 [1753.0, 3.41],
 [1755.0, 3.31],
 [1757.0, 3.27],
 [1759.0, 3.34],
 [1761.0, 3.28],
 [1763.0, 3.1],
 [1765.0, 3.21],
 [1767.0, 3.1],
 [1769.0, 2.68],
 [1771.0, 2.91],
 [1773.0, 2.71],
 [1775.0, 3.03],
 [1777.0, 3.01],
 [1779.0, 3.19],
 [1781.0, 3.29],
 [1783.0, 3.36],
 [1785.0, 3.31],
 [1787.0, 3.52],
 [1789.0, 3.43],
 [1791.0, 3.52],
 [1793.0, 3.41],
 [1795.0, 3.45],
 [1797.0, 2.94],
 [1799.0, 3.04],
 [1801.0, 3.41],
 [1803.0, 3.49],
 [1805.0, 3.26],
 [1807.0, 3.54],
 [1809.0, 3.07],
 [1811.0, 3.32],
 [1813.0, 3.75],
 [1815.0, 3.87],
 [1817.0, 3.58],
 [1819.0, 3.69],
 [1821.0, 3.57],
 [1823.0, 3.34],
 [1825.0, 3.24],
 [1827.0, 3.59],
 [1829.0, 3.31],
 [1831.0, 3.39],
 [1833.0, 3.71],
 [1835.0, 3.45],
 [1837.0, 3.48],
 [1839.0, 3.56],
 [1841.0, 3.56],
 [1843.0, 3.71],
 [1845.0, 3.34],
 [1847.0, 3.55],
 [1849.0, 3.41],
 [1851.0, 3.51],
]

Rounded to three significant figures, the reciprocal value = 0.312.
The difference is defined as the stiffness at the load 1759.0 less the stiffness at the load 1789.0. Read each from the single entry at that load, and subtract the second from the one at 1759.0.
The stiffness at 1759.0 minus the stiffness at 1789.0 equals -0.1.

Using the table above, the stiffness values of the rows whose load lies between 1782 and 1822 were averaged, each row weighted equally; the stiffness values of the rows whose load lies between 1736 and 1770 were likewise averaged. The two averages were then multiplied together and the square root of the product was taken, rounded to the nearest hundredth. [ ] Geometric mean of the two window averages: 3.34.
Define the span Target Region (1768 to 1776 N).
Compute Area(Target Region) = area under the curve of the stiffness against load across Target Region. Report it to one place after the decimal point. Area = 22.7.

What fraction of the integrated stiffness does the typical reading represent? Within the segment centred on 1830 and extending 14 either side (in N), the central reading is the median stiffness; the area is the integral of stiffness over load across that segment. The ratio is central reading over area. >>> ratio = 0.0362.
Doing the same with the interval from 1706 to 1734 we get 0.0356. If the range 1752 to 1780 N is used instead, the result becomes 0.0361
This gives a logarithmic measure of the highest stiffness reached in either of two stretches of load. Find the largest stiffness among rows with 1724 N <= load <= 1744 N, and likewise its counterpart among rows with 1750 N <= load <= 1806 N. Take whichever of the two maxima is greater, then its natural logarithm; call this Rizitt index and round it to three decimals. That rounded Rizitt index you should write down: 1.300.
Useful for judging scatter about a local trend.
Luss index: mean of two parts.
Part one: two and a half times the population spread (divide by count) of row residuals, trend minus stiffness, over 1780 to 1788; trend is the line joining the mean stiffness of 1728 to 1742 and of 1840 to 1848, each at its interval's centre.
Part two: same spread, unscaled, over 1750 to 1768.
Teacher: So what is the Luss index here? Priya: 0.16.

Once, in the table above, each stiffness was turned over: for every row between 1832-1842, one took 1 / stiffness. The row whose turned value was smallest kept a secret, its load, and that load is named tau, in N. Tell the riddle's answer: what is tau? 1833.0 N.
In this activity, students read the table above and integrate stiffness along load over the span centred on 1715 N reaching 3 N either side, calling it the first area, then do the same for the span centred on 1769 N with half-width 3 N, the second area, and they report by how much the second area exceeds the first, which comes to -2.8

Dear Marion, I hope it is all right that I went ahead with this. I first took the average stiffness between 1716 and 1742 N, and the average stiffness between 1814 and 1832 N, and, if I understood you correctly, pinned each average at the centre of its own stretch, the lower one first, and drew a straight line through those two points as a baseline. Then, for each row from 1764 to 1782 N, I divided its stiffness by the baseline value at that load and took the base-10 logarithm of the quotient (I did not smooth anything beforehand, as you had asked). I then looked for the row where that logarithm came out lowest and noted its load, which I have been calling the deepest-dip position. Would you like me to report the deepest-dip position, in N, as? 1769.0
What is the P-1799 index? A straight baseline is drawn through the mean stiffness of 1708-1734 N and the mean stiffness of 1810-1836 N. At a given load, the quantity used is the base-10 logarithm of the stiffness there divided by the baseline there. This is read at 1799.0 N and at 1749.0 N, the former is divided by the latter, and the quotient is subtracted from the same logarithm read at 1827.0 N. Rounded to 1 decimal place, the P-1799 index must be -1.9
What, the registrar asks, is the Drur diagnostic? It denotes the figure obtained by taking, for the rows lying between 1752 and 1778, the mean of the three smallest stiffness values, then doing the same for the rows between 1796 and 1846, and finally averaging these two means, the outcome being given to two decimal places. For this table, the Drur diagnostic 2.89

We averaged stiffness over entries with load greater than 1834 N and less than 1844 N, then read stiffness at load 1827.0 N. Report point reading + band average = 7.14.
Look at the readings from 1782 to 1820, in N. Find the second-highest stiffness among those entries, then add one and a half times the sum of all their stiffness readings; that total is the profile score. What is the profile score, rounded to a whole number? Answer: 101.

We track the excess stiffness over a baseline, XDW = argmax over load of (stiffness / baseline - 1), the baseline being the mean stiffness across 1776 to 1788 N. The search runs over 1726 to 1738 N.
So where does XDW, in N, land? 1733.0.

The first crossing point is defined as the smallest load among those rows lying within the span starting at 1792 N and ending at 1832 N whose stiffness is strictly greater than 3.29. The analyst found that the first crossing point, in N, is 1793.0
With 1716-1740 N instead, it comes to 1717.0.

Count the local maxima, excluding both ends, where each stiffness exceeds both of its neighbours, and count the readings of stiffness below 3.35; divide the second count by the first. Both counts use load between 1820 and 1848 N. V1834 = 1.33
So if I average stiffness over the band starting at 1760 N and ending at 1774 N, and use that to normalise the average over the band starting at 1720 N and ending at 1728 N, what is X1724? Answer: 1.09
